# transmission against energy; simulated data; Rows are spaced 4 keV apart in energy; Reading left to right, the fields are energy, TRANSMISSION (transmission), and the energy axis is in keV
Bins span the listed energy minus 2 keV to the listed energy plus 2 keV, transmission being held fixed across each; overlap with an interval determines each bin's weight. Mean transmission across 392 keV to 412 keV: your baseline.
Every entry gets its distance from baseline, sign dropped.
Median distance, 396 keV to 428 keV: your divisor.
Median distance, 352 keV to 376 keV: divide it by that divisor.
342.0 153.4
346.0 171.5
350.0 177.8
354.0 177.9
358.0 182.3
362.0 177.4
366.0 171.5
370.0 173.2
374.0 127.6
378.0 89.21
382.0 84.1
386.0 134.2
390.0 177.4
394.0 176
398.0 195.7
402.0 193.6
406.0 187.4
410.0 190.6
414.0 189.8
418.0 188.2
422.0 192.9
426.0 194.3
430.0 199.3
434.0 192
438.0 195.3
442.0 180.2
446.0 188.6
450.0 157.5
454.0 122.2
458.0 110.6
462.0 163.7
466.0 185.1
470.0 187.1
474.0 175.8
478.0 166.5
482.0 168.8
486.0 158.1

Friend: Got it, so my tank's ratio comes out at 4.3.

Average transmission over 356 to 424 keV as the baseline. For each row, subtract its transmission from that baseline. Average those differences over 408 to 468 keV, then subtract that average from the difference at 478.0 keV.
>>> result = 10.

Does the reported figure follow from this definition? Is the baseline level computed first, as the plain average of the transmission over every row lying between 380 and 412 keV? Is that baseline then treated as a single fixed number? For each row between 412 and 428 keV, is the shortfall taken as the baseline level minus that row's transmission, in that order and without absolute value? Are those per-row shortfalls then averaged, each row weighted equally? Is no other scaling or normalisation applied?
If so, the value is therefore -24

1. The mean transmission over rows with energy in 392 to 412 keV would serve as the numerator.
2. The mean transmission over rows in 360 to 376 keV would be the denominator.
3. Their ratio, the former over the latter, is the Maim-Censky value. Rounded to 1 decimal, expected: 1.2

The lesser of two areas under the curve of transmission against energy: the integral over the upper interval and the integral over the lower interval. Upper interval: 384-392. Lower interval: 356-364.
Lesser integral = 1246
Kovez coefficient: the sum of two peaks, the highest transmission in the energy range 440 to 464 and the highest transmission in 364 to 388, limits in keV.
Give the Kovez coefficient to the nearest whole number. 362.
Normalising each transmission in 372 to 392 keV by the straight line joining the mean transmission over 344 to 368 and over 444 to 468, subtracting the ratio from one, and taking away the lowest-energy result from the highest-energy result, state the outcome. -0.3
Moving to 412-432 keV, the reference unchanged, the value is -0.1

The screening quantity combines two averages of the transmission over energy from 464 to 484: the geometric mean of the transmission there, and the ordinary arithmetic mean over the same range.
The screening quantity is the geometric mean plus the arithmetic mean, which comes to 353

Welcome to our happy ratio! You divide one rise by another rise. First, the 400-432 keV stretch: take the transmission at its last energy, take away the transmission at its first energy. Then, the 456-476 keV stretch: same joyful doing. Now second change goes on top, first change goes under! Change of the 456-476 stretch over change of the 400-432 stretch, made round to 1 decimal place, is 11.4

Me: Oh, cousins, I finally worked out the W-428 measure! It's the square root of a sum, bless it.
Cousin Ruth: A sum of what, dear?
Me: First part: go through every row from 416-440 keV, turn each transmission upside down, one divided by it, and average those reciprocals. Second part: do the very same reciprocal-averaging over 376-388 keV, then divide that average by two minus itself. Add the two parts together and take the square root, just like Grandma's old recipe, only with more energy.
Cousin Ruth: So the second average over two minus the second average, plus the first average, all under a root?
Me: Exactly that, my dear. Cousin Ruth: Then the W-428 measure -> 0.101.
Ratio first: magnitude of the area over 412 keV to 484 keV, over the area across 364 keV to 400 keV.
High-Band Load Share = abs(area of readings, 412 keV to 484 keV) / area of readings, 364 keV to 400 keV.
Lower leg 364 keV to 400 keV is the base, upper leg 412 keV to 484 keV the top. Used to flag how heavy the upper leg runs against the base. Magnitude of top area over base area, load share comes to 2.4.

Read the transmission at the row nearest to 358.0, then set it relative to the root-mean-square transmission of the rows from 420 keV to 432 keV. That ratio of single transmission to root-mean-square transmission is 0.93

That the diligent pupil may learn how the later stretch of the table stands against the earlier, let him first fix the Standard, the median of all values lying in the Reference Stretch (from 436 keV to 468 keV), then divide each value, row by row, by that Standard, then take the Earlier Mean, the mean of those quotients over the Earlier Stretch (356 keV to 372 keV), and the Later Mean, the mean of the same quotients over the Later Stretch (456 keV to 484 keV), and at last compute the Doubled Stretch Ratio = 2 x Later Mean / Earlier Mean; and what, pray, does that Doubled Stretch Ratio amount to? 1.88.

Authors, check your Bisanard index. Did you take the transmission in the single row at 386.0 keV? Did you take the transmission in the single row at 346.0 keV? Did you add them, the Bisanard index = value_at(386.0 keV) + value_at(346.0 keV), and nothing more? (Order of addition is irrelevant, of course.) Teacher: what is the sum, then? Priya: 306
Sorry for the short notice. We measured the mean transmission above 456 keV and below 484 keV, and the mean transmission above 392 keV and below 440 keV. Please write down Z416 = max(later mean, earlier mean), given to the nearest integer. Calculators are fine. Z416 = 191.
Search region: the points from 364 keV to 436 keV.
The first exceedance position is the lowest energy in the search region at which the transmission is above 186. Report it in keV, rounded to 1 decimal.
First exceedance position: 398.0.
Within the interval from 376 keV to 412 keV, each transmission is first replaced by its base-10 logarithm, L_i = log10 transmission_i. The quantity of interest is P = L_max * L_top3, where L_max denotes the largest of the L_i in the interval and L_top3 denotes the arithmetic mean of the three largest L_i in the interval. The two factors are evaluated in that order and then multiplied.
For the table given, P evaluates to 5.24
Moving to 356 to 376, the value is 5.09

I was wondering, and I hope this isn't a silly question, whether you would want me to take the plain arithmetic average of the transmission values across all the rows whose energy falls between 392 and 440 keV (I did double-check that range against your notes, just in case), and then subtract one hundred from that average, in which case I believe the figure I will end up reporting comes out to 91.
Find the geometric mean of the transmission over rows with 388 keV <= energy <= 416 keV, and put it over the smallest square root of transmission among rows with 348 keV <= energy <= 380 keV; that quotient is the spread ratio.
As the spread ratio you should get 19.8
